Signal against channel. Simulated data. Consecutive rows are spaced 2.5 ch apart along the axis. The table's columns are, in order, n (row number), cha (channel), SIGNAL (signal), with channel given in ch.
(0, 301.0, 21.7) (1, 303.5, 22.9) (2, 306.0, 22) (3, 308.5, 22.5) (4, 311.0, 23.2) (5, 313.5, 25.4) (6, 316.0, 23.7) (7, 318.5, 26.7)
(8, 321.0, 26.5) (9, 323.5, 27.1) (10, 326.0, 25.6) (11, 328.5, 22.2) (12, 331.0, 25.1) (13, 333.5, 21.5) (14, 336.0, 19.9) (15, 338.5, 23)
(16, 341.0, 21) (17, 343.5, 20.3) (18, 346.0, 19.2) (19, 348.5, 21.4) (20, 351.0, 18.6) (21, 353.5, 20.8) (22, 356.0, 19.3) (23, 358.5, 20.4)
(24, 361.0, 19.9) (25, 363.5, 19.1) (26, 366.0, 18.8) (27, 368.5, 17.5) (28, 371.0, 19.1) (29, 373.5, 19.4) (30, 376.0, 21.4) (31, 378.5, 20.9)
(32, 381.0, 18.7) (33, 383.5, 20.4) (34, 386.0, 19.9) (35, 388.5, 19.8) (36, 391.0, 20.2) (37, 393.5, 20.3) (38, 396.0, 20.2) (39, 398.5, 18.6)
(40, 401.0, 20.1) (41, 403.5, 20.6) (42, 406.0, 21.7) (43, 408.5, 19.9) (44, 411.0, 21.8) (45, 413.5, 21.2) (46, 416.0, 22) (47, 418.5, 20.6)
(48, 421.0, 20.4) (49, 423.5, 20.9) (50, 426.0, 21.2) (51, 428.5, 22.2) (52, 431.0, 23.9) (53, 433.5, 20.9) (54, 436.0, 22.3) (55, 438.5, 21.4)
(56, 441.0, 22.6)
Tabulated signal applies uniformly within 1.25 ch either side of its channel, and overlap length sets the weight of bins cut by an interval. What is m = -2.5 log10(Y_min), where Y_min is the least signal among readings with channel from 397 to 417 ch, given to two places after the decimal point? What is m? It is -3.17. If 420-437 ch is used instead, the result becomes -3.27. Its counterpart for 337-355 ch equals -3.17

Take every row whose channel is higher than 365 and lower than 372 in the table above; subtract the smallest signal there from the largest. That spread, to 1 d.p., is 1.6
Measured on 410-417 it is 0.8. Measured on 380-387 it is 1.7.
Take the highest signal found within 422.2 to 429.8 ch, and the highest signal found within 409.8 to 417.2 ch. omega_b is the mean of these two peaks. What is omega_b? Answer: 22.1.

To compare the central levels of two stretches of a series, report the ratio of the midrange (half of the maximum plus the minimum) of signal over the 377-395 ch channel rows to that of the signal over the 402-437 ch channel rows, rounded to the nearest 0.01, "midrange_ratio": 0.90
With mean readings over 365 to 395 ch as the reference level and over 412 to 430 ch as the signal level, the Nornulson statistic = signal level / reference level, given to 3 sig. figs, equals 1.08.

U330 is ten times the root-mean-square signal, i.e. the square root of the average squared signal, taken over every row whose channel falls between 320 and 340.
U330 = 240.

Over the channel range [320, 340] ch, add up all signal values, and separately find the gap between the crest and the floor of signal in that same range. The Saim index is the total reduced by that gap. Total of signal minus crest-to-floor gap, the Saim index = 184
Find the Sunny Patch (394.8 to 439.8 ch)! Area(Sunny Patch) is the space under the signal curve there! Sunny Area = 950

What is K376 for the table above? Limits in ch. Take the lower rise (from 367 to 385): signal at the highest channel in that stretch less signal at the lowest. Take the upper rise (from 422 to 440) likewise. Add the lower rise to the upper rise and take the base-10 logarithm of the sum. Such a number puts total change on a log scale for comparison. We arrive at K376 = 0.53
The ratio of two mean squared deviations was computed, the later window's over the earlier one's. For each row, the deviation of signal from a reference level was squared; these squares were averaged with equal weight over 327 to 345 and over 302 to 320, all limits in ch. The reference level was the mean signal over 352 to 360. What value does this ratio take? 0.4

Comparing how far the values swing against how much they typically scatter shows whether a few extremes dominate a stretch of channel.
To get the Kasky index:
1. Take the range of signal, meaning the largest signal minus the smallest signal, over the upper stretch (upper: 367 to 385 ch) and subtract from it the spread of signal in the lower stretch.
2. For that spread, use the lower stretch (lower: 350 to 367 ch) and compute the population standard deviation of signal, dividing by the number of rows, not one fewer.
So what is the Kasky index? 3.1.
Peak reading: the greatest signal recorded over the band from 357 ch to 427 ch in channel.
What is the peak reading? 22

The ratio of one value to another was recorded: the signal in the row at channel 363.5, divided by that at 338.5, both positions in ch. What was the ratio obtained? 0.83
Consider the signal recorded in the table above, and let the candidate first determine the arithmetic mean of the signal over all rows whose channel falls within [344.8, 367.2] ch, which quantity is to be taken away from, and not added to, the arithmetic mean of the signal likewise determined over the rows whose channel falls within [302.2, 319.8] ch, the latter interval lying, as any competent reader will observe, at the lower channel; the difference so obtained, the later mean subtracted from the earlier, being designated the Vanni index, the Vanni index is 4.05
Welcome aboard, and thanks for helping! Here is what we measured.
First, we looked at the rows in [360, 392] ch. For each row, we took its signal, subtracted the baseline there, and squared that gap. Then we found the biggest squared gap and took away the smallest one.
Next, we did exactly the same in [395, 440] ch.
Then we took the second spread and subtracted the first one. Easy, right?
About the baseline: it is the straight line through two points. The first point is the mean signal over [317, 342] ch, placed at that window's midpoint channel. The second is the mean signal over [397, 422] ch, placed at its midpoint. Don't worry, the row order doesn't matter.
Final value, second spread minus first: -6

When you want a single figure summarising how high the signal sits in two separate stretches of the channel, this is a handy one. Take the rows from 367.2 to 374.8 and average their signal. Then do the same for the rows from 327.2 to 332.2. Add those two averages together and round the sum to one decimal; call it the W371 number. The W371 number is 42.3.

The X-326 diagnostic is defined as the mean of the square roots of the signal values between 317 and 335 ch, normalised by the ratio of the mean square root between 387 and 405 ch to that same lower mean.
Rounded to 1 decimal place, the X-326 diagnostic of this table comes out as 5.6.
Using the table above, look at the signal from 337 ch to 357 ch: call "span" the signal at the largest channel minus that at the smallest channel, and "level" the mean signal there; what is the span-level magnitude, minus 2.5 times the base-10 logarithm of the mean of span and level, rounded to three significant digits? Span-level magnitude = -2.31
